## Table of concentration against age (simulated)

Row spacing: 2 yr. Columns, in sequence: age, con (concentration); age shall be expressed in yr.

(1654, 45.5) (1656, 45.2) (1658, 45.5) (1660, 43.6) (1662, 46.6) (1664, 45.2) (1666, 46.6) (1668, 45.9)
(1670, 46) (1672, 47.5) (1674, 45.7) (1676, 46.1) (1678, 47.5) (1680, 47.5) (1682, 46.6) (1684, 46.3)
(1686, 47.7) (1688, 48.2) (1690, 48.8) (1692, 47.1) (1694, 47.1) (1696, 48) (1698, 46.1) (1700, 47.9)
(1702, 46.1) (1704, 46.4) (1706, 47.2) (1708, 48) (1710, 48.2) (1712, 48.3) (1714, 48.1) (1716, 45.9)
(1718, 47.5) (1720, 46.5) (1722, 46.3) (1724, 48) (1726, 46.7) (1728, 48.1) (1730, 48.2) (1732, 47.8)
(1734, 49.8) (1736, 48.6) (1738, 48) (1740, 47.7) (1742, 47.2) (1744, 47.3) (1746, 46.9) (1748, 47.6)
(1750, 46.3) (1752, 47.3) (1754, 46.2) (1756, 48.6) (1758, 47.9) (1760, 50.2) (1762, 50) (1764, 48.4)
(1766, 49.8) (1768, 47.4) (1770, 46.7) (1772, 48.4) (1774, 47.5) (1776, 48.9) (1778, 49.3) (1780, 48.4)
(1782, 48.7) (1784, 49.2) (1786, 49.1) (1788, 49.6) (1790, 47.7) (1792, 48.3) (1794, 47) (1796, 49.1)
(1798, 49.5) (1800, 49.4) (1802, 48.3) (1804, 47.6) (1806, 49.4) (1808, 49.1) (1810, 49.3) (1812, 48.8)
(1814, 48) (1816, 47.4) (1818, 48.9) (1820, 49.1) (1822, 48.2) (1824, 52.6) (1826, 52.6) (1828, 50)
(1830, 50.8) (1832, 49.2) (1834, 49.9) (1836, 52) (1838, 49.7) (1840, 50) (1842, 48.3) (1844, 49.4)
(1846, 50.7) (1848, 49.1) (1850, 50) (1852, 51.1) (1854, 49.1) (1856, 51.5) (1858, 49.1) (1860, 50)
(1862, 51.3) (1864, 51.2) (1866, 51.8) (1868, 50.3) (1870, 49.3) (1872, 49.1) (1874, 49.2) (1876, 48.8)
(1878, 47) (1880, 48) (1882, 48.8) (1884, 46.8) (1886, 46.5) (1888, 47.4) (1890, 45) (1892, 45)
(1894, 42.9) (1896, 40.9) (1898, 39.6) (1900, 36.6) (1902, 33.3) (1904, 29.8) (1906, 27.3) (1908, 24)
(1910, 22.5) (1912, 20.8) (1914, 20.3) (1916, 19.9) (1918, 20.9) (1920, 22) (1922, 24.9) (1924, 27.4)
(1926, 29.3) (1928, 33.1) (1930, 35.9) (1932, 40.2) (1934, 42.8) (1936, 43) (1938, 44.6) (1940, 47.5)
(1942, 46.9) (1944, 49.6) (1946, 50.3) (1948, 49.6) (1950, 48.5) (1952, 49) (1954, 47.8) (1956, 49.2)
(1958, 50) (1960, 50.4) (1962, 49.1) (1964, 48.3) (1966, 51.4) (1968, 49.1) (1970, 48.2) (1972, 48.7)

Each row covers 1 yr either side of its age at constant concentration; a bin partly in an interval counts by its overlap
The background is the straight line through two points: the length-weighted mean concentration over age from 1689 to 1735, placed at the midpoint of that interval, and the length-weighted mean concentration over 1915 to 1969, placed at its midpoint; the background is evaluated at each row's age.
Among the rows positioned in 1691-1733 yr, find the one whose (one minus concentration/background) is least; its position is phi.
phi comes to 1730 yr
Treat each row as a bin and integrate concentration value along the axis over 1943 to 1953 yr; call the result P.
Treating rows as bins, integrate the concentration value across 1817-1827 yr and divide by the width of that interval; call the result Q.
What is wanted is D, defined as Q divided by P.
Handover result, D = 0.102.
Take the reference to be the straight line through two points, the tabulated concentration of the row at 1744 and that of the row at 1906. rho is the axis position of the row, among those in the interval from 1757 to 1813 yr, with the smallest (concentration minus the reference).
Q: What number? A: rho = 1758 yr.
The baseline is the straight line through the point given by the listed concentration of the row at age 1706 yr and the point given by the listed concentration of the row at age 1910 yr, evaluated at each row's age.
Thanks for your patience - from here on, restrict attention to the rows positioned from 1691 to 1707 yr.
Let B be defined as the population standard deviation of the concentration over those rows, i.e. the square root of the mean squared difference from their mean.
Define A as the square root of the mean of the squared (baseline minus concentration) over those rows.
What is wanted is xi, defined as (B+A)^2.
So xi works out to 4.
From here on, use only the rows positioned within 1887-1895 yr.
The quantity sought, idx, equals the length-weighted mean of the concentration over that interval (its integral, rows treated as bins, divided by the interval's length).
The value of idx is 45.1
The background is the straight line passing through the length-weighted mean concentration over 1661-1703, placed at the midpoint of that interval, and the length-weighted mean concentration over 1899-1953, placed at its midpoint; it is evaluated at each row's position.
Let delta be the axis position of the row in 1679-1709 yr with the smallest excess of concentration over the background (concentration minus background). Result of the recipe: 1684 yr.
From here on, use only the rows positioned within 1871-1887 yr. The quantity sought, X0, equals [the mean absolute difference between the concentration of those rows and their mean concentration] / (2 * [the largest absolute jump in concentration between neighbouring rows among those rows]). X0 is 0.24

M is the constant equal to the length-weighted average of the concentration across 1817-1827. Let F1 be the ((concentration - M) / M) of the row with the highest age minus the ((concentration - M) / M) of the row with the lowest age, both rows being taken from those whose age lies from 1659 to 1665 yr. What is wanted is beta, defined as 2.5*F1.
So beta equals 0.08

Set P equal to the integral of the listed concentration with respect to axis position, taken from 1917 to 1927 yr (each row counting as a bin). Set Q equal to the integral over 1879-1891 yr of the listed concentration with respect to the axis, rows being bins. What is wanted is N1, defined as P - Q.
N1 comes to -316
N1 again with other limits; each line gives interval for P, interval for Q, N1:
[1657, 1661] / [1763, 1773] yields -303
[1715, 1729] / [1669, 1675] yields 380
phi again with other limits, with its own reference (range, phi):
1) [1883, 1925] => 1888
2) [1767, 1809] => 1806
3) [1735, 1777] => 1760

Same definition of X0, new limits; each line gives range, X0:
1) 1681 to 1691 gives 0.31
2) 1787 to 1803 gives 0.19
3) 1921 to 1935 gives 0.62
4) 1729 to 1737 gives 0.15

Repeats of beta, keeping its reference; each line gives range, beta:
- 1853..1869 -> 0.06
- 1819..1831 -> 0.08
